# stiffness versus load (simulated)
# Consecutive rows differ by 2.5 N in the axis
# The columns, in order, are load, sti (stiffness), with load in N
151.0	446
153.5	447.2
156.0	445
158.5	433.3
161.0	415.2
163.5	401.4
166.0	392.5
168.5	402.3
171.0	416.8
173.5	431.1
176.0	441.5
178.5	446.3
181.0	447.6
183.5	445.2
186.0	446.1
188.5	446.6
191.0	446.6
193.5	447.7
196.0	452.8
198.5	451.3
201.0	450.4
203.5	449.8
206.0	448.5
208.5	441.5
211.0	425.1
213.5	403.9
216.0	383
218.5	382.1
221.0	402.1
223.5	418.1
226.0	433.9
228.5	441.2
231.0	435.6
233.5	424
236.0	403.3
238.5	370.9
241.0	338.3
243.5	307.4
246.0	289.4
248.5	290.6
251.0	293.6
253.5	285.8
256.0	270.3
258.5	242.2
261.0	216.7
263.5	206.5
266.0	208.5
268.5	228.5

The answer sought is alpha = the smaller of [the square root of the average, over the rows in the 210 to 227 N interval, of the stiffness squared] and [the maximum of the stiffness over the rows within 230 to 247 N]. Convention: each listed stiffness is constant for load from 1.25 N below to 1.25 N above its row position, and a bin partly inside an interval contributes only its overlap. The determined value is 407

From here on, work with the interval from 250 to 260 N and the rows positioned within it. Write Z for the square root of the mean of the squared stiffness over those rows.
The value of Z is 274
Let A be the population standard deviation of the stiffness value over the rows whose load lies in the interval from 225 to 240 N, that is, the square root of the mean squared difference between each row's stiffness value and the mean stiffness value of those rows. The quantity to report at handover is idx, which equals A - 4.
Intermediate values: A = 24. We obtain 20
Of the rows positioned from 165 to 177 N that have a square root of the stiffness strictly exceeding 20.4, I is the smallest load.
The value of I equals 171.0 N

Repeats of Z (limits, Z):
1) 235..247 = 344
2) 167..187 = 435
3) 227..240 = 416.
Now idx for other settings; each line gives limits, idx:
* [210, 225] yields 12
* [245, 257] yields 4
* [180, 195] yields -3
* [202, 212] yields 6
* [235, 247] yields 37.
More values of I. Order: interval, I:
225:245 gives 226.0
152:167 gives 153.5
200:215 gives 201.0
